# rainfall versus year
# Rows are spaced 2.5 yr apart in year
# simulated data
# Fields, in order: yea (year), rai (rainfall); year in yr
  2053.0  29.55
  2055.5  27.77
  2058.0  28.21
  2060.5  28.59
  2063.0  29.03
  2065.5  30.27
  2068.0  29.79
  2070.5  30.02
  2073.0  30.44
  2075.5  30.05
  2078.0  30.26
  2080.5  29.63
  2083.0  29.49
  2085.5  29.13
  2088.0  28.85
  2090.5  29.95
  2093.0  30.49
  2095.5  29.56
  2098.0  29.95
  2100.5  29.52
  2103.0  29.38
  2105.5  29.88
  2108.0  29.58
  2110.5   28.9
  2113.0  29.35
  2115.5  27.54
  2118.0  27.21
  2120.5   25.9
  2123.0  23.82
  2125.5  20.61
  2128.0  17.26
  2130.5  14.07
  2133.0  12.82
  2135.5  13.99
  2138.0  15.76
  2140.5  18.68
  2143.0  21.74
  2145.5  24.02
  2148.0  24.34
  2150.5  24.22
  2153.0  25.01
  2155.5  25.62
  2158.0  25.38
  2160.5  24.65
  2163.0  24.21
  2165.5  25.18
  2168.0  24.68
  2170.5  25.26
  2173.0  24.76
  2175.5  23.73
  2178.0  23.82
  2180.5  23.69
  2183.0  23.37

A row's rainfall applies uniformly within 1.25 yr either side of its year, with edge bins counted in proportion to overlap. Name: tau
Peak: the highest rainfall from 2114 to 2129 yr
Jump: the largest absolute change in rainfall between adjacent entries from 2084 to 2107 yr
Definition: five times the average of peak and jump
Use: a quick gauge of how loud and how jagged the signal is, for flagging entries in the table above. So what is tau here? 72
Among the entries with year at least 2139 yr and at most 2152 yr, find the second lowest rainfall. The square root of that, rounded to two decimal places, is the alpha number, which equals 4.66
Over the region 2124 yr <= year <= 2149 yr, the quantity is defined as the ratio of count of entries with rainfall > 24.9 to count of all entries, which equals 0.00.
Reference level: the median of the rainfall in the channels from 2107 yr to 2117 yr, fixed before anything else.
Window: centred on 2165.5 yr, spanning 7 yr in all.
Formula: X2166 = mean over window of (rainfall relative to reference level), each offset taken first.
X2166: -4.4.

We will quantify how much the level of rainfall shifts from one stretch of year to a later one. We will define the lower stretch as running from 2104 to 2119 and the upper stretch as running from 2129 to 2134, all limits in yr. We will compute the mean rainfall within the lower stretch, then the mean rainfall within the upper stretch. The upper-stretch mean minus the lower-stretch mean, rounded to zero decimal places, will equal -15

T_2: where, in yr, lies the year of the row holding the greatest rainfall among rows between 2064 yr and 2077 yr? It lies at 2073.0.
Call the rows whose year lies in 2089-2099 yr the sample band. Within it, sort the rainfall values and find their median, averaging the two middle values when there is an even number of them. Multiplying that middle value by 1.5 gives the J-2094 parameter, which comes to 45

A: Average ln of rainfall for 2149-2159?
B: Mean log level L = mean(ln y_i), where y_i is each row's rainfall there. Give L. 3.22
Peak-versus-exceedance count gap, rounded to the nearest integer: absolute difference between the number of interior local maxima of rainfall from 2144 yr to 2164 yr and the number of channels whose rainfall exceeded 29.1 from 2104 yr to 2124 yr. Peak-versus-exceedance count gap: 1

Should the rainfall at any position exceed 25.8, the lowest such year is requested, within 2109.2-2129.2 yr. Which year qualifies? 2110.5 yr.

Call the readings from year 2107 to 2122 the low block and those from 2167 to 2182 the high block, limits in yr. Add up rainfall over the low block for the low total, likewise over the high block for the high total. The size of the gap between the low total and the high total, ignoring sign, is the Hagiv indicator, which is 23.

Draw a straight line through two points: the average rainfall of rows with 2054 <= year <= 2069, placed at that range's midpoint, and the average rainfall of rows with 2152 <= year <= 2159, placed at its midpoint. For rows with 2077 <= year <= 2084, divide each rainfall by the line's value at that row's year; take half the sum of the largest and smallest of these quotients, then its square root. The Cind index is 1.03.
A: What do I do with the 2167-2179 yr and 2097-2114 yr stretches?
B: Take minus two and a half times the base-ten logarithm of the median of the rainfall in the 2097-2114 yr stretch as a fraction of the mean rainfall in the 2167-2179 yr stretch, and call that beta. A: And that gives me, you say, -0.20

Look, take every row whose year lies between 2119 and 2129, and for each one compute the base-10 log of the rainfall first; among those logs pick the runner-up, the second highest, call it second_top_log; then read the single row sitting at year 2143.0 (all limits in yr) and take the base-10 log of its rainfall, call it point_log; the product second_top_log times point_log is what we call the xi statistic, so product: 1.8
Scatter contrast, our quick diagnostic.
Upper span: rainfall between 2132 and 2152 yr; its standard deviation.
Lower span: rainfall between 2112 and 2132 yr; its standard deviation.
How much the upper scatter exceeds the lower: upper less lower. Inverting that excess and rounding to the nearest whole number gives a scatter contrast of -2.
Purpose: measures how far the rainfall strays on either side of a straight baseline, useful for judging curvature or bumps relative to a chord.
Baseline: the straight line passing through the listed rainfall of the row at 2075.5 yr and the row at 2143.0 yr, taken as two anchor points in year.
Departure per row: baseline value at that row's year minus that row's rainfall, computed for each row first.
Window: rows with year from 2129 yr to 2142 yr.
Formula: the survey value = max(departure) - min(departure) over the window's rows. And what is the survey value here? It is 6.8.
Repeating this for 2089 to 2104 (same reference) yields 1.0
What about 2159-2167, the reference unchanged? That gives 1.3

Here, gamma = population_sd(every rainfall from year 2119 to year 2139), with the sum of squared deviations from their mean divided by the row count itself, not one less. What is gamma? 4.57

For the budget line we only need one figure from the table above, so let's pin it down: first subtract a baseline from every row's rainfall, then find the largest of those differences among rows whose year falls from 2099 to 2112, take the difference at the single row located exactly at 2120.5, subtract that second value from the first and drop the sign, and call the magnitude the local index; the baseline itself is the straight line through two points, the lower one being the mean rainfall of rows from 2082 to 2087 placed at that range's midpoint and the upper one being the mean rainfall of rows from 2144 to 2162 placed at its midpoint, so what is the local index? 3.0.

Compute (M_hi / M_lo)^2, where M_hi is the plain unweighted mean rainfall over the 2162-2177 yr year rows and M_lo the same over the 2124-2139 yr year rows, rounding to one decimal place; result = 2.4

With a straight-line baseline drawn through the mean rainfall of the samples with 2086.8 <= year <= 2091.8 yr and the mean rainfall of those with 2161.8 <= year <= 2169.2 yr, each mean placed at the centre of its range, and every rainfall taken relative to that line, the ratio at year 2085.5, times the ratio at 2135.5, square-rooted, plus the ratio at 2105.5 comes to 1.77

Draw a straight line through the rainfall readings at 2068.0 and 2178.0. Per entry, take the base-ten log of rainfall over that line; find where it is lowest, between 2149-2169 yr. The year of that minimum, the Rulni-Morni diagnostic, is 2150.5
